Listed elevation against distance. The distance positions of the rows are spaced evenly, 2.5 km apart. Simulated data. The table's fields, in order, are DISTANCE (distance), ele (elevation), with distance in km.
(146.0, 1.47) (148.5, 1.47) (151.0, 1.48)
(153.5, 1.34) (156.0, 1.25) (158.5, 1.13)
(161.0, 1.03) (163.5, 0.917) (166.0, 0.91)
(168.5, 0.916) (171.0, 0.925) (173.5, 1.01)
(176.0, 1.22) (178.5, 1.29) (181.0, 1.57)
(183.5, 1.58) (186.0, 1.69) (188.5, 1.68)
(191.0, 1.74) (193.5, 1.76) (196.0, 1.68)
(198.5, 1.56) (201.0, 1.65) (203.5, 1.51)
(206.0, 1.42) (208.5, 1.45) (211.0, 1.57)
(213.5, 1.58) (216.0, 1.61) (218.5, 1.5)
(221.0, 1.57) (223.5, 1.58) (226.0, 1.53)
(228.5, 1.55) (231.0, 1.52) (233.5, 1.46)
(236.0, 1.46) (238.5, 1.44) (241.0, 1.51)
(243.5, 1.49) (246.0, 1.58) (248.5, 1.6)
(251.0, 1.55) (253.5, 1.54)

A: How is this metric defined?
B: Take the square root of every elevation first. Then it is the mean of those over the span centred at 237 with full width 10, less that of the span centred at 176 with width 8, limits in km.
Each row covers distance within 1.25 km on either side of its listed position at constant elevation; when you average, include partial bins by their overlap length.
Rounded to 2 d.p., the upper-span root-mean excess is 0.13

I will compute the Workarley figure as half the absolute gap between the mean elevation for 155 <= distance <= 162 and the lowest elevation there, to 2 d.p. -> 0.05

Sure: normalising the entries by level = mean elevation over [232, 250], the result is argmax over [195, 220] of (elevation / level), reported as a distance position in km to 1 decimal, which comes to 196.0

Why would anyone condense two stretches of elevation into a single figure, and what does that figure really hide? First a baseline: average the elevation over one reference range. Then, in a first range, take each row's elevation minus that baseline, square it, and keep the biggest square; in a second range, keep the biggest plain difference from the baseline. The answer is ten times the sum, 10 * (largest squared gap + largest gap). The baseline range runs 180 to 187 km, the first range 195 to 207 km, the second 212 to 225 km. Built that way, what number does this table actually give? 0.3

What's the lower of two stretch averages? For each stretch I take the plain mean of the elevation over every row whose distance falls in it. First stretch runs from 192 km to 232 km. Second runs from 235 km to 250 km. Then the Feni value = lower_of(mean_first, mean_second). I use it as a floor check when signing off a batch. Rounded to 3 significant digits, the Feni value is 1.51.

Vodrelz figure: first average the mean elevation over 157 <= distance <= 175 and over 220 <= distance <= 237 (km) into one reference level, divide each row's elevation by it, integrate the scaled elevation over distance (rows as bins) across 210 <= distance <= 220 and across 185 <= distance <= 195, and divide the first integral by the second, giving 0.91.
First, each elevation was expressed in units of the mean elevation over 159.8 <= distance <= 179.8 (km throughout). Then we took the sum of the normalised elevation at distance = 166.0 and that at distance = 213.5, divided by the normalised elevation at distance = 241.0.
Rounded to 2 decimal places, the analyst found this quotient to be 1.65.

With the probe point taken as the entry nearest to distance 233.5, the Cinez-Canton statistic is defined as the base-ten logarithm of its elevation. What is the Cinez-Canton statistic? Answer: 0.164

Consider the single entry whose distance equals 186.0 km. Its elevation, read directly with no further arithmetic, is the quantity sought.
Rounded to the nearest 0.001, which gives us 1.690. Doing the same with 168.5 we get 0.916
